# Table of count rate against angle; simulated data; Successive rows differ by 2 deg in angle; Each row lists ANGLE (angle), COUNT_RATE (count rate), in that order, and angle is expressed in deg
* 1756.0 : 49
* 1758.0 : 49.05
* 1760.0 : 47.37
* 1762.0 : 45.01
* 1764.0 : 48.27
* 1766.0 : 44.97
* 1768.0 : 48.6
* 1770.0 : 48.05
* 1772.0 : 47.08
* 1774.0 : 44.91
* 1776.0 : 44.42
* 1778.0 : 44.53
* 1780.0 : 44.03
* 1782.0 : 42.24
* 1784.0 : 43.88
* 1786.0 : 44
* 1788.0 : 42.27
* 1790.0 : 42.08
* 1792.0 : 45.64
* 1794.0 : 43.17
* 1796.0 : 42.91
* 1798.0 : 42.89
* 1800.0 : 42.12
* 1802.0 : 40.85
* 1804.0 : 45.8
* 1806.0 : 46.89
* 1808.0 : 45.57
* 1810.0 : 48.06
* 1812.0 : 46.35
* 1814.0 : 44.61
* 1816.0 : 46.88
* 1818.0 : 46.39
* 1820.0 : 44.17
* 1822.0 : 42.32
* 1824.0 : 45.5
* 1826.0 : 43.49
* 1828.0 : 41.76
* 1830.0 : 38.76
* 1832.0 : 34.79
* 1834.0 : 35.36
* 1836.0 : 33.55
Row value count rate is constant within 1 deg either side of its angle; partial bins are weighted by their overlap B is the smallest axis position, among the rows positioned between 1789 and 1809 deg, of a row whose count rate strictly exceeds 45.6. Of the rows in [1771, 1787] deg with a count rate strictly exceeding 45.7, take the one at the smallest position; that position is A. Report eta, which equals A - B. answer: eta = -20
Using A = 1772.0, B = 1792.0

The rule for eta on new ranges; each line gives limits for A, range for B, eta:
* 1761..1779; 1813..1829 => -52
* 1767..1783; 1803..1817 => -36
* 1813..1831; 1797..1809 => 12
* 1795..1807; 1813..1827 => -12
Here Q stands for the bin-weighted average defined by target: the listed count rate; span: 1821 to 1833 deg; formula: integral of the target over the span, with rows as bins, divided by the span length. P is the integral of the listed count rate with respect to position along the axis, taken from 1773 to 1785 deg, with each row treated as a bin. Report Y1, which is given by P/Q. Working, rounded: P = 528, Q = 41.1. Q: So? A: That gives 12.8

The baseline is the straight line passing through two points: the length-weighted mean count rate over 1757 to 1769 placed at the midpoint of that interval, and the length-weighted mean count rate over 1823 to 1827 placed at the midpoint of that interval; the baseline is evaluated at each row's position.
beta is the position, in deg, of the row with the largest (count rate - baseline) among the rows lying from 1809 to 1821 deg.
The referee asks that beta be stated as 1810.0 deg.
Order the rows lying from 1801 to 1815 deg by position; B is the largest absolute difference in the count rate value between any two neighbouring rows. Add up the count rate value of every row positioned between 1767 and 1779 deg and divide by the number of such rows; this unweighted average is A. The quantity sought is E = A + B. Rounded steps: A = 46.3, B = 5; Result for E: 51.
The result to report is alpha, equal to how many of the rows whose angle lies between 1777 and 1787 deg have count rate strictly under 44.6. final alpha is 5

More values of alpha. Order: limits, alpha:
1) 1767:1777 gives 1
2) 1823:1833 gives 4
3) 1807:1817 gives 0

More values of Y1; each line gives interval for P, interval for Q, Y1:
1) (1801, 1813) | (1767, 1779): 11.8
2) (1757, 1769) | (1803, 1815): 12.3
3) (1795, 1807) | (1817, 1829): 11.9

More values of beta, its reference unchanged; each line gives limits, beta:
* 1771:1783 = 1772.0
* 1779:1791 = 1786.0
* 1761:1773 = 1768.0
